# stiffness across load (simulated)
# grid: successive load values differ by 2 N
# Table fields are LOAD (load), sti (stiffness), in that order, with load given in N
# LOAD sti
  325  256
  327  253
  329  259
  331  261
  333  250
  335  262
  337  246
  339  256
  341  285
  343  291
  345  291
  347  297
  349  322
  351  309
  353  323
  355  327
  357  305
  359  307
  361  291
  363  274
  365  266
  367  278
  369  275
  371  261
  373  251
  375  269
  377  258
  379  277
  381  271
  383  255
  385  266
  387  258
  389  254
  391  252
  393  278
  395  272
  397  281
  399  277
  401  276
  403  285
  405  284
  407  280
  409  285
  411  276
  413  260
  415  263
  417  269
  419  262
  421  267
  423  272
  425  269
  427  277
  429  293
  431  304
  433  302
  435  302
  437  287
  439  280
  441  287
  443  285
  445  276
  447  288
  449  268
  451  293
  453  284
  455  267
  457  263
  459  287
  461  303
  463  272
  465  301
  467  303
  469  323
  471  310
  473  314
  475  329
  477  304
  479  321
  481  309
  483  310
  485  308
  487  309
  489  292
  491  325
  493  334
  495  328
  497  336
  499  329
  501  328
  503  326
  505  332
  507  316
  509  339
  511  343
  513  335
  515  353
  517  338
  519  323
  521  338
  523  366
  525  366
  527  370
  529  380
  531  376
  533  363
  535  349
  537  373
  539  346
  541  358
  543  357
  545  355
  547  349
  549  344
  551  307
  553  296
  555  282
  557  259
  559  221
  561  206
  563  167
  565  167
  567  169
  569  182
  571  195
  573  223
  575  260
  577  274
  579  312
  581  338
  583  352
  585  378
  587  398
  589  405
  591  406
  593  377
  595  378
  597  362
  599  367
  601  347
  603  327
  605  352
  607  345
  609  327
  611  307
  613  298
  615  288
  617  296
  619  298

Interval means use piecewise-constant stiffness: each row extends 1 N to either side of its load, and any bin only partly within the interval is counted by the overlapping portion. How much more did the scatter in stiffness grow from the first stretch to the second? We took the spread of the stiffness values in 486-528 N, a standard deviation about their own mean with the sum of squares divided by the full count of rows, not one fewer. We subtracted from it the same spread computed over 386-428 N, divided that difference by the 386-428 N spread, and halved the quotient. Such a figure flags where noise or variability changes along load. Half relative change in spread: 0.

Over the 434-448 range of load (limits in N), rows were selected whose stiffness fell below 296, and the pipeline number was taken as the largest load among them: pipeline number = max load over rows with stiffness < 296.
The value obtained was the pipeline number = 447 N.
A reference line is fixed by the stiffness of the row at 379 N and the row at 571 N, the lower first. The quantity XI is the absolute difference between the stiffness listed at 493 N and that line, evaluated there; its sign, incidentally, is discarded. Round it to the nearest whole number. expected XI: 106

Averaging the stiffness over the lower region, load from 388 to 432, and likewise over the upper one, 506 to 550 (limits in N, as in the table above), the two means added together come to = 626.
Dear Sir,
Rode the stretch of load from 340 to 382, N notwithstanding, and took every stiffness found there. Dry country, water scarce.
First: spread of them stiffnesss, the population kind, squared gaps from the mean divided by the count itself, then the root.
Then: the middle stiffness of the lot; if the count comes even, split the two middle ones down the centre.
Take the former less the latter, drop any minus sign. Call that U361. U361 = 263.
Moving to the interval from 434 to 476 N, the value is 269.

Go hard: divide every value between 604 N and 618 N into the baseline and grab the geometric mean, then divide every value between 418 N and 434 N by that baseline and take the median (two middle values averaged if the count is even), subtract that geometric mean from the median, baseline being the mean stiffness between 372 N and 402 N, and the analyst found 0.19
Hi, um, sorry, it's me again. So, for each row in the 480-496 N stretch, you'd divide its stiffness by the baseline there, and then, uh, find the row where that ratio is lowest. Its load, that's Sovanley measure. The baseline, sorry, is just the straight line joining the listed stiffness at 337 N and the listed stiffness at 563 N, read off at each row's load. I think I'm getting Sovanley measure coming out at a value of 489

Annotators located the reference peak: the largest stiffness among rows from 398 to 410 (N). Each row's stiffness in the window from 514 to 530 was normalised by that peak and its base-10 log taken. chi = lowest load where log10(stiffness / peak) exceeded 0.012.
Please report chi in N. 515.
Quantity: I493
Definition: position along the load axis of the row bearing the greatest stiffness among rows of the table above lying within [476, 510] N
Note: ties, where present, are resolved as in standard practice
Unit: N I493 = 509 N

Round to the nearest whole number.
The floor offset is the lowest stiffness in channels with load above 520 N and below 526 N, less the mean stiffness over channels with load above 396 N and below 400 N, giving 59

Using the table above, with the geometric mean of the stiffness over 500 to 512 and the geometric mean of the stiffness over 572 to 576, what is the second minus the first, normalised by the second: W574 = -0.37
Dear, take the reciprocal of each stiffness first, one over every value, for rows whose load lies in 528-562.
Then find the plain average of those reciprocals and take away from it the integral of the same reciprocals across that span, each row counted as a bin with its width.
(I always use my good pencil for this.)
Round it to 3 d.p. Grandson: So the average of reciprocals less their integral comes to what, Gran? -0.105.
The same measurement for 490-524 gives -0.099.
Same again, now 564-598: -0.120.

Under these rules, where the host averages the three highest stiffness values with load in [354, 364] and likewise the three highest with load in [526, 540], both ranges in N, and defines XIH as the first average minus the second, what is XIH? -63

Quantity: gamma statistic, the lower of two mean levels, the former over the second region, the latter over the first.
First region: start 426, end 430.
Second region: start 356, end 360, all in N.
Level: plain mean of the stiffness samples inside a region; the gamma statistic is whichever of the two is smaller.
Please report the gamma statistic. 285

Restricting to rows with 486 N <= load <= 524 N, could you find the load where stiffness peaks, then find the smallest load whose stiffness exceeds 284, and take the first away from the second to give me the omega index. -36 N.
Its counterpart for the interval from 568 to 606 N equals -12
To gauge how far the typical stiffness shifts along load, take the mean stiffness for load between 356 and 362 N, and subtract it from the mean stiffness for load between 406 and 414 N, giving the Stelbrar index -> -26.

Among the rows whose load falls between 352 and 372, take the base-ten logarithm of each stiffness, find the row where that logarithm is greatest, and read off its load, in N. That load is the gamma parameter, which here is 355 N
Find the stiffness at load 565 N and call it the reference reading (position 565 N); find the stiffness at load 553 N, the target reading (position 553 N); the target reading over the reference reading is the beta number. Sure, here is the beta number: 1.8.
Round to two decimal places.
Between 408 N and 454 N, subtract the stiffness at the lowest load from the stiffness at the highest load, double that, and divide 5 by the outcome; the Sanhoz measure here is -2.50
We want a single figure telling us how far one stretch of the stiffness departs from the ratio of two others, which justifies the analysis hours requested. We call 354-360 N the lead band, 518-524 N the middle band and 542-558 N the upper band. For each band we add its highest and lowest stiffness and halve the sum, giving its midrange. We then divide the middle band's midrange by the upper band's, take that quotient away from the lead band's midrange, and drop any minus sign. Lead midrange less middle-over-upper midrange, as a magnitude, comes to 315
